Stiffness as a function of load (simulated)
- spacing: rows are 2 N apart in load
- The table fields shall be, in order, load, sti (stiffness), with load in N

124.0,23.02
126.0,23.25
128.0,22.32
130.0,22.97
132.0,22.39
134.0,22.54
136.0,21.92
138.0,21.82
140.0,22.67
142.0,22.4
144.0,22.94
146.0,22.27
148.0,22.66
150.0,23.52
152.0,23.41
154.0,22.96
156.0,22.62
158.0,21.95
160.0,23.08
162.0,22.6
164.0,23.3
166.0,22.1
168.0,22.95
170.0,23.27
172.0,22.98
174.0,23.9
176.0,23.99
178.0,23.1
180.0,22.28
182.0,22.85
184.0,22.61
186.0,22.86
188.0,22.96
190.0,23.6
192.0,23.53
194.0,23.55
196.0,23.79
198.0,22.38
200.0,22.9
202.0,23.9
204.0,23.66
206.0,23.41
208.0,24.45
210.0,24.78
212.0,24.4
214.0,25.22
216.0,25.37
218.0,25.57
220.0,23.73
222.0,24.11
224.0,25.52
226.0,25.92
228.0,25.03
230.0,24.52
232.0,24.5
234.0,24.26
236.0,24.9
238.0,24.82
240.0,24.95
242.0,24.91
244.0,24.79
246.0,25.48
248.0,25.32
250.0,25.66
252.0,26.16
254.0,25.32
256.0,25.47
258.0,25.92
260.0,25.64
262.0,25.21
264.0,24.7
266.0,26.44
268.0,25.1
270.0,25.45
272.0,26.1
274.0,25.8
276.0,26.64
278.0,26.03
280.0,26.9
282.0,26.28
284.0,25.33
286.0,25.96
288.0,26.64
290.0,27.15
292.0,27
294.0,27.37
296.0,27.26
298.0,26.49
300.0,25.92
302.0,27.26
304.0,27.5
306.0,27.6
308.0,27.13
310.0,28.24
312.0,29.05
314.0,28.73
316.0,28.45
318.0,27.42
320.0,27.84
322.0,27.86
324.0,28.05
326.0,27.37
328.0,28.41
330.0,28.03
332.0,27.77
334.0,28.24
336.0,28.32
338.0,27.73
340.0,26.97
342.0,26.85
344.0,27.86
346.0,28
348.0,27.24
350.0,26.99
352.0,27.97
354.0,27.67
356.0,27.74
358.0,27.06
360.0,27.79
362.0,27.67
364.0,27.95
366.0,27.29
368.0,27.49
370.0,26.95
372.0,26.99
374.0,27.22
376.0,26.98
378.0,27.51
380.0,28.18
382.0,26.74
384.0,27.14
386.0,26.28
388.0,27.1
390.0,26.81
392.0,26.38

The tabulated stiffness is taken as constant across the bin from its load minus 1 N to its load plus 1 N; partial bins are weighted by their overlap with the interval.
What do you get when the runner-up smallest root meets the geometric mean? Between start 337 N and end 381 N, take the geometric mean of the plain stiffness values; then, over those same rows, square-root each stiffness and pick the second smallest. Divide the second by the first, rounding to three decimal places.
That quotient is 0.189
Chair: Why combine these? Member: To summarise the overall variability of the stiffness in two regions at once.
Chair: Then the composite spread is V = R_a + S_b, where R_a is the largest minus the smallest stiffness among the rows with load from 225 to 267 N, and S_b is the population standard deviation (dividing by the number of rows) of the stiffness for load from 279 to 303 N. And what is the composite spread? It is 2.8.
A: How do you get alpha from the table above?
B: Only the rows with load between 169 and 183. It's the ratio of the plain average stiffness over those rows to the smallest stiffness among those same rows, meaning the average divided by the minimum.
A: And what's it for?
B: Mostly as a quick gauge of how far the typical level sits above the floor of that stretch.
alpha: 1.04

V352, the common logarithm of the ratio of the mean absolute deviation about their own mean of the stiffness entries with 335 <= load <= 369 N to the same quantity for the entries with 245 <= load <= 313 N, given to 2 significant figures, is -0.35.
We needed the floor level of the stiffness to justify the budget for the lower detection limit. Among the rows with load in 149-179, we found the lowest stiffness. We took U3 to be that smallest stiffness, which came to 21.95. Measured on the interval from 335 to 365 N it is 26.85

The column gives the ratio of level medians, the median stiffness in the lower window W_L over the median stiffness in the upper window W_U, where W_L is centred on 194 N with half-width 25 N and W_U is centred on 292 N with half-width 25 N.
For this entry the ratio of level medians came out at 0.88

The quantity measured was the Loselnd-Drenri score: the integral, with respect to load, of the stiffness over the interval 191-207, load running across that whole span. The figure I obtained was 374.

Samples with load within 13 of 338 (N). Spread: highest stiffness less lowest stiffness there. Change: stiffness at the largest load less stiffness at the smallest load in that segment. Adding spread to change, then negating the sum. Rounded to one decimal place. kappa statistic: -1.2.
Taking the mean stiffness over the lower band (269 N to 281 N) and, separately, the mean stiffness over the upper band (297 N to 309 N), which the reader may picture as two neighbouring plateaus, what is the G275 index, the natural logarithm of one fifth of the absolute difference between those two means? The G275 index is -1.80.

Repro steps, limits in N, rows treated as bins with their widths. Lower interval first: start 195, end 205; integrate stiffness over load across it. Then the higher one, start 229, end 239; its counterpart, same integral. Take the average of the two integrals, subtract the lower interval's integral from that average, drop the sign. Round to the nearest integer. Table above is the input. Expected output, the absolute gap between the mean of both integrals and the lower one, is 6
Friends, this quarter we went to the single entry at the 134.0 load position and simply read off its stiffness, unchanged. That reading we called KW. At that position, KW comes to 22.54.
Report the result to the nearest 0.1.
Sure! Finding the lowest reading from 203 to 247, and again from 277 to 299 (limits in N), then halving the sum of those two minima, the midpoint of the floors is 24.4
